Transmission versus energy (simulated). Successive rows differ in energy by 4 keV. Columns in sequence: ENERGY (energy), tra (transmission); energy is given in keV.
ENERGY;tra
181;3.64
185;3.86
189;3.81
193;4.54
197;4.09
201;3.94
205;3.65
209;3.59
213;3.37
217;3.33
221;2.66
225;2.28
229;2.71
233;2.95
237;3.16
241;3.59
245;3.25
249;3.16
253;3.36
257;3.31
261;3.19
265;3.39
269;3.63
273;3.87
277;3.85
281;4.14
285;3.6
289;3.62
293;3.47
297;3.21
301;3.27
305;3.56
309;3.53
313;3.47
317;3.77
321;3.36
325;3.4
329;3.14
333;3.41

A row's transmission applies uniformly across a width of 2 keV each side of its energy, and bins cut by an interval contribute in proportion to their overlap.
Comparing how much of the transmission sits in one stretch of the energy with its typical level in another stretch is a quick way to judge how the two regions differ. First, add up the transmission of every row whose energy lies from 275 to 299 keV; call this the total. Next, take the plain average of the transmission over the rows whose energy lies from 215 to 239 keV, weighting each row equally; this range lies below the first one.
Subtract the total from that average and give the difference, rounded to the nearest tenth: -19.0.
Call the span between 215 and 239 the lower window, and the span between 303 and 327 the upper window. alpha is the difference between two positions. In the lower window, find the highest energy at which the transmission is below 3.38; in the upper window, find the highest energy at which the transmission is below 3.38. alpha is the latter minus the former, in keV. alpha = 84 keV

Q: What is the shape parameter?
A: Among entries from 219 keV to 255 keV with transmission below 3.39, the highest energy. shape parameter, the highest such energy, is 253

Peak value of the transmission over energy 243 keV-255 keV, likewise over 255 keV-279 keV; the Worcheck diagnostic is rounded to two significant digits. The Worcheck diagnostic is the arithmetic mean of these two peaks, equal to 3.6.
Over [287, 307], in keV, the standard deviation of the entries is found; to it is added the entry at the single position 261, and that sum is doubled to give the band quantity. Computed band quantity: 6.7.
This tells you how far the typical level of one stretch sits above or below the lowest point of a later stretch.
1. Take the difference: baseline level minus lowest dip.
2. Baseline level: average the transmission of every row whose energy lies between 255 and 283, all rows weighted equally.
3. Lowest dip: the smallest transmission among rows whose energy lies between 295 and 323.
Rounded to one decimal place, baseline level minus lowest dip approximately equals 0.4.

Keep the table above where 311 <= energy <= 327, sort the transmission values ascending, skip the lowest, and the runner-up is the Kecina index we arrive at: 3.4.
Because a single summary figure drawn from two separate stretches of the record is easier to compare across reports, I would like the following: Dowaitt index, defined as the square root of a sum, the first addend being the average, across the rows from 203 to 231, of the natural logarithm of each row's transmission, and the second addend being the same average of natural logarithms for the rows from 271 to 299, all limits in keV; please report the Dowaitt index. 1.55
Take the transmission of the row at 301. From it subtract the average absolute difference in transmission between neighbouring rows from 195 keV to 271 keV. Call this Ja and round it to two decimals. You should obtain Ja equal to 3.03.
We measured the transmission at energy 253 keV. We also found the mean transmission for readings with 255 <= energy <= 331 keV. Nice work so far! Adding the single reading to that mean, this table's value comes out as 6.9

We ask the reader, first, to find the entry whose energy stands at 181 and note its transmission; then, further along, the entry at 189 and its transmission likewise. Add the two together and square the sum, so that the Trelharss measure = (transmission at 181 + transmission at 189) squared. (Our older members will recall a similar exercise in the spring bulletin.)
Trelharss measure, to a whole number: 56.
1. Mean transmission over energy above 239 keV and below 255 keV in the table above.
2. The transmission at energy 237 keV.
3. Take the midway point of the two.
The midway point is 3.25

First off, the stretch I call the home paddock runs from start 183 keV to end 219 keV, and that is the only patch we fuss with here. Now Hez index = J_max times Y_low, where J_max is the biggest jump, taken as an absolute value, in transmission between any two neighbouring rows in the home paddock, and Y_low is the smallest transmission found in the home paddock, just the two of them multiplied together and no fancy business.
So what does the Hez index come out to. 2.43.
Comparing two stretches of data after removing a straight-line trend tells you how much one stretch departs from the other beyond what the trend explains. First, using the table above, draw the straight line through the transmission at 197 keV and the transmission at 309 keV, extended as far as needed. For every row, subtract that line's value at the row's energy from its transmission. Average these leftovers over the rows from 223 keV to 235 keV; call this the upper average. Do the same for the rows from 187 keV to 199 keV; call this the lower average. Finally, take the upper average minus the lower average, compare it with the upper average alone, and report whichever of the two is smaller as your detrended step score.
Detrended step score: -1.3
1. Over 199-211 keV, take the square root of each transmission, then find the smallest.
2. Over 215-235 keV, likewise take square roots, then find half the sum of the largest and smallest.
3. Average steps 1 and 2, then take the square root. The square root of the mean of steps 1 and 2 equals 1.33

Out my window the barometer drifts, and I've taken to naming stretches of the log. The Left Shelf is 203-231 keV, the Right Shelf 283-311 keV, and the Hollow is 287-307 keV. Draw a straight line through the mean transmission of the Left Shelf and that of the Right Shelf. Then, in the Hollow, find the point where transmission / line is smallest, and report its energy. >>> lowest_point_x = 297 keV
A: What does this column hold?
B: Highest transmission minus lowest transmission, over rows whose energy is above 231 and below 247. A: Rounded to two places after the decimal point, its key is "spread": 0.64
